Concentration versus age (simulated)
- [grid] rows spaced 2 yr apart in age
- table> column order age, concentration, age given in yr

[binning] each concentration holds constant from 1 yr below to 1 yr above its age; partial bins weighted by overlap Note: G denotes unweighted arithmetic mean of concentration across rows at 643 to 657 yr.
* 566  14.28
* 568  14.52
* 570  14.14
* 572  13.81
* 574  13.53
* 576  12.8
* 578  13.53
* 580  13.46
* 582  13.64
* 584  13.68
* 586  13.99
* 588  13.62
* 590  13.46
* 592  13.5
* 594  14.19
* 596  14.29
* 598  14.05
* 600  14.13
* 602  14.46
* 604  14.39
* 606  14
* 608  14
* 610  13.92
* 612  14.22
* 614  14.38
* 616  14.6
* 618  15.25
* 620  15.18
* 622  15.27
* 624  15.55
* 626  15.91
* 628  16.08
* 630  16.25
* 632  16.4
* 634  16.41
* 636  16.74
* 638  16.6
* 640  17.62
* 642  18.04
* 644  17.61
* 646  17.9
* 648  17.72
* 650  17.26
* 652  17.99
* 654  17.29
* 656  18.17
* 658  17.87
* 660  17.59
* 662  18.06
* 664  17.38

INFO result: 17.71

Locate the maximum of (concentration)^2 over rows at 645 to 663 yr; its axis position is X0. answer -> 656 yr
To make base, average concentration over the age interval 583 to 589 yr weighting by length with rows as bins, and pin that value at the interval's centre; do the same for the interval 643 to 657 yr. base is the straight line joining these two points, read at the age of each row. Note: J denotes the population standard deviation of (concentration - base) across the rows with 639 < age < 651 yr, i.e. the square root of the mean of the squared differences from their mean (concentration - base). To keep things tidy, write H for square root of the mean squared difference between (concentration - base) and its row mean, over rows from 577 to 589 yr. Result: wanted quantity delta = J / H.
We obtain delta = 2.3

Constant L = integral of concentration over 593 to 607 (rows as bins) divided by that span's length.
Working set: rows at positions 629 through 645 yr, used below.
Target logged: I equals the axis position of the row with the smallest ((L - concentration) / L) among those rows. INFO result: 642 yr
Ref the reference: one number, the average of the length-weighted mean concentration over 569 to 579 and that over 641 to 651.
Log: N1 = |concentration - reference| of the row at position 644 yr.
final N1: 1.98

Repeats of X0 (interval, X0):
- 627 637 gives 636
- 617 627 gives 626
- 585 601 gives 596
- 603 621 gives 618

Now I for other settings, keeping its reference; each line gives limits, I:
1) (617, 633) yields 632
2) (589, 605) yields 602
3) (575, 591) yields 586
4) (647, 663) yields 656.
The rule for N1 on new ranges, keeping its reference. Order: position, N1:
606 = 1.63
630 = 0.62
